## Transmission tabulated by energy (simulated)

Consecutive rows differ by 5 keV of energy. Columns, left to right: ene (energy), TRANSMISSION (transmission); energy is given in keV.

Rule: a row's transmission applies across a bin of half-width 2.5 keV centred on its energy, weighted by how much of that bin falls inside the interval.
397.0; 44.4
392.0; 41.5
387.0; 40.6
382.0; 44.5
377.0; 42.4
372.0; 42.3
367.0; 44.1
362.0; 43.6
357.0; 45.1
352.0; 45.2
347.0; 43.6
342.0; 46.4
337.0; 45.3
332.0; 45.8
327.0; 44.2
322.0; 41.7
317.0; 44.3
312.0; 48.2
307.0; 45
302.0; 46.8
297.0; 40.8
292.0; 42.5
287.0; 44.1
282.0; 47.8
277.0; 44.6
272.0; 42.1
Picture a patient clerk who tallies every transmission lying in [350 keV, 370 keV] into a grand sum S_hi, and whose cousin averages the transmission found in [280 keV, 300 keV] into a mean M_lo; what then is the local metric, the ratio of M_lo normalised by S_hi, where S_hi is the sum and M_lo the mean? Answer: 0.246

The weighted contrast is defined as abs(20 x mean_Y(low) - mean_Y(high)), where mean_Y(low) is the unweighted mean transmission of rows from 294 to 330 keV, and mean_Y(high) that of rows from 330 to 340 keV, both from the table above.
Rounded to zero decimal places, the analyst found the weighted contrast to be 843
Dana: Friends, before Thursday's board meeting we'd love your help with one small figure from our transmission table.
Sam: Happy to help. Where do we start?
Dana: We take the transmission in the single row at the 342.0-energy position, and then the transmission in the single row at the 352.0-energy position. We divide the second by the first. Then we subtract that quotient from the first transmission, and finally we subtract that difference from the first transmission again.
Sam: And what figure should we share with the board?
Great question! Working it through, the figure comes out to 0.974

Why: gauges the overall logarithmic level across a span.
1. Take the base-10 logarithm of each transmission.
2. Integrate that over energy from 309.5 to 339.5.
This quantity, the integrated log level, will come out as 49.6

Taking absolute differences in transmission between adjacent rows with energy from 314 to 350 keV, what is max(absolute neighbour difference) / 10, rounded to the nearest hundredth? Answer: 0.28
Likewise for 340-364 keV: 0.28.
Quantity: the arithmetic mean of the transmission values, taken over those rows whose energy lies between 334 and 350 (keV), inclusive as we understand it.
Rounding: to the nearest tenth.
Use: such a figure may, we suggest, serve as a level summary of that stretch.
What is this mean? 45.1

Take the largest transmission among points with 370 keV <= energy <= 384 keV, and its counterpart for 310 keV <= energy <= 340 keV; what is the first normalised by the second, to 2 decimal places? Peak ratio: 0.92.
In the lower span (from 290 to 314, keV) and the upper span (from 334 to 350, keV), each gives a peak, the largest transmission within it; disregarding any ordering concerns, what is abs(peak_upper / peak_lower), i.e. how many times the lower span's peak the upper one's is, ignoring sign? 0.96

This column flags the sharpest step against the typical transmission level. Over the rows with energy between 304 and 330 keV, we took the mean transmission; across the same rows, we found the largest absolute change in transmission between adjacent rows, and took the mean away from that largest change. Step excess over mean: -40.8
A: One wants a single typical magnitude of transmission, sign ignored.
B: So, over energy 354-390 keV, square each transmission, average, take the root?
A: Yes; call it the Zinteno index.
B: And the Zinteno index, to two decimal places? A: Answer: 43.25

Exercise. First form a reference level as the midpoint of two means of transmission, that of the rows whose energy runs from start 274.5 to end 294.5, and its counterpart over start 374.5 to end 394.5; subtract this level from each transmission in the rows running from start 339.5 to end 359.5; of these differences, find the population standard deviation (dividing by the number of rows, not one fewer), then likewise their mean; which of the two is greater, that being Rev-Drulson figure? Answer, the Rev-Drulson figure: 1.6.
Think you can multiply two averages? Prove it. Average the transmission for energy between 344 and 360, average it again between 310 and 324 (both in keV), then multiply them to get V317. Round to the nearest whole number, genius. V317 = 1997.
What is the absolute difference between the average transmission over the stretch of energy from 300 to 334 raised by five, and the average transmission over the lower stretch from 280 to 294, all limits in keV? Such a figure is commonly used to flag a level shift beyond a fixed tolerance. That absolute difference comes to 5.3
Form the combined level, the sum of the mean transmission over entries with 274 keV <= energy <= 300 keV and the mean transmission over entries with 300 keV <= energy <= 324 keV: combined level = 89.2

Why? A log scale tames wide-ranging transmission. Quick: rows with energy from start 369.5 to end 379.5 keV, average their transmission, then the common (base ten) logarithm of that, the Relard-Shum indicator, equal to 1.63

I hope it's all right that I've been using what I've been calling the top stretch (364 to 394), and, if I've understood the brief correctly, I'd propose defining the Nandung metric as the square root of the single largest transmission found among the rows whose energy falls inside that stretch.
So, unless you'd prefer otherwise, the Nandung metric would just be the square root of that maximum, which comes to 6.67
